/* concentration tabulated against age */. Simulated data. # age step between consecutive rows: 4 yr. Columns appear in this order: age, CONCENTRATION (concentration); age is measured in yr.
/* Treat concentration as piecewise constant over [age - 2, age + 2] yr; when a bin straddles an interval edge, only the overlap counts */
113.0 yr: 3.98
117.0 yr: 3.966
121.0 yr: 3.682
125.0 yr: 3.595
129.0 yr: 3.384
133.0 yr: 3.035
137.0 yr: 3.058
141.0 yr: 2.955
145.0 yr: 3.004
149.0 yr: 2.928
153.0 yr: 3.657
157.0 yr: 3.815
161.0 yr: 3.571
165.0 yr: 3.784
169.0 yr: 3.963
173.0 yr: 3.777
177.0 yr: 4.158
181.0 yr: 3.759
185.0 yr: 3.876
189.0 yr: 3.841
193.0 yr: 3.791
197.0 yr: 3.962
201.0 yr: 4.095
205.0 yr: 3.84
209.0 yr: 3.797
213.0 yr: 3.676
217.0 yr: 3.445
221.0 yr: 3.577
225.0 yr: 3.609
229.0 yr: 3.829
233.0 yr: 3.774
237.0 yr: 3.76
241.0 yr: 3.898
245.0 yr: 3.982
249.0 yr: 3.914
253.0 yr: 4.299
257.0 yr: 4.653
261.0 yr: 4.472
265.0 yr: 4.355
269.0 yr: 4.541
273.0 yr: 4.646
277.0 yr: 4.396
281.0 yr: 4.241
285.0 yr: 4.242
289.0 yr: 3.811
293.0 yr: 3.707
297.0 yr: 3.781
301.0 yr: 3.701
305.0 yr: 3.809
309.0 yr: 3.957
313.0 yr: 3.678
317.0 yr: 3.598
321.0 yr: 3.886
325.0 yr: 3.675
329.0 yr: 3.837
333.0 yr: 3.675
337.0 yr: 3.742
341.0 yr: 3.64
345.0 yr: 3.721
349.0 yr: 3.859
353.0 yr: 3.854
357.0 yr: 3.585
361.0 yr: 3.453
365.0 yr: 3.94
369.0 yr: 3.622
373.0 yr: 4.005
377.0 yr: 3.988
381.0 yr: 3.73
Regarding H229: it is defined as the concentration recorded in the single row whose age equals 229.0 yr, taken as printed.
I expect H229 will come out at 3.829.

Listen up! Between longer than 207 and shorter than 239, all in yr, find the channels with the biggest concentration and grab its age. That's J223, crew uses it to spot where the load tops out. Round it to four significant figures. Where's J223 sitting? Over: 229.0 yr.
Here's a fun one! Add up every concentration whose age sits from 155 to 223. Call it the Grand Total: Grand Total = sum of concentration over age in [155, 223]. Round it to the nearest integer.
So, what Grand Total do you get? 65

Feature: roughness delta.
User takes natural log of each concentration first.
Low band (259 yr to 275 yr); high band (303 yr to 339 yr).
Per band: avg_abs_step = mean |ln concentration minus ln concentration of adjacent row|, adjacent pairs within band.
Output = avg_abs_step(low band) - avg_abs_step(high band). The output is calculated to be -0.016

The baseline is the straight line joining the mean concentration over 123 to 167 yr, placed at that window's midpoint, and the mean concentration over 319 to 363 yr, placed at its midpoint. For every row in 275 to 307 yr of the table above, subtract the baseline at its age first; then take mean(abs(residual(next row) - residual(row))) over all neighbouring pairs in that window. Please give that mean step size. 0.14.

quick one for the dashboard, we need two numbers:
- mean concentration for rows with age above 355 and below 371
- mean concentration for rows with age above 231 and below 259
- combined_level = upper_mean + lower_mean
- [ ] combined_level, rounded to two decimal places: 7.69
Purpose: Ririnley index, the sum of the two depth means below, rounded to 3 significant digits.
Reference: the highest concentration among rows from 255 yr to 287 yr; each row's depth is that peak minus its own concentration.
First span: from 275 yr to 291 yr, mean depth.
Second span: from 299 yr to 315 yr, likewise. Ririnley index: 1.35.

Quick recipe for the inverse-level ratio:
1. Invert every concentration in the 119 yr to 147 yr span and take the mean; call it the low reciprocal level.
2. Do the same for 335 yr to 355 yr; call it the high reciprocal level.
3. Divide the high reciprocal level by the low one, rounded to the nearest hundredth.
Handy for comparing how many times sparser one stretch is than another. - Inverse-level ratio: 0.86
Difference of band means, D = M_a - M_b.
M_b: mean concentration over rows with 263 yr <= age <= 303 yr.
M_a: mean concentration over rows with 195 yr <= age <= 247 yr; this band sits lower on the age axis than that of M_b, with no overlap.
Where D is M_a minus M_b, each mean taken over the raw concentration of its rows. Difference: -0.35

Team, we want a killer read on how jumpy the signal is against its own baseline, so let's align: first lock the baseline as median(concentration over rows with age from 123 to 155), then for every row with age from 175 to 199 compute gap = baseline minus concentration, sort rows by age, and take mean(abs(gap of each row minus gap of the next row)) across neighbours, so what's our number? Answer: 0.15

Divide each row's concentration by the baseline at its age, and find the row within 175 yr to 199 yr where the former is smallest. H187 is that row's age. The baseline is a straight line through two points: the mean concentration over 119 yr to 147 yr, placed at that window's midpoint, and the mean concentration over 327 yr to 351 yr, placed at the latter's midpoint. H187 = 193.0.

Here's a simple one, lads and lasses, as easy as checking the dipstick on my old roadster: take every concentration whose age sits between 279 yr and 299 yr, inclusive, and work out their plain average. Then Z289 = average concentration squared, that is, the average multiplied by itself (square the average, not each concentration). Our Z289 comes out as 15.7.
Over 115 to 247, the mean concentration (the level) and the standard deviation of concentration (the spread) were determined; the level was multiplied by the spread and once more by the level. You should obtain 4.4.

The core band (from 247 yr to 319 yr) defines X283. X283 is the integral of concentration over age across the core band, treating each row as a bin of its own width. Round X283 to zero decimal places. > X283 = 295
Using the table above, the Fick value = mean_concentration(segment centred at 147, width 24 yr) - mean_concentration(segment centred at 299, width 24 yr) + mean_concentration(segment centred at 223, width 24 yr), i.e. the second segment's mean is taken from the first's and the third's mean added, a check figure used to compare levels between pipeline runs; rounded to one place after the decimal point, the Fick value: 3.1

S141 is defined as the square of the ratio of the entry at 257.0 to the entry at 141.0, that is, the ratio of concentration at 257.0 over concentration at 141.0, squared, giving 2.5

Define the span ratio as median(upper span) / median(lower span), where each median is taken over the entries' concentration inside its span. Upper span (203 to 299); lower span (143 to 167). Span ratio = 1.07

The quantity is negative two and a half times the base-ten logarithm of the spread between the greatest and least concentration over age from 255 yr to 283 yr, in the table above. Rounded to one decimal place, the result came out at 1.0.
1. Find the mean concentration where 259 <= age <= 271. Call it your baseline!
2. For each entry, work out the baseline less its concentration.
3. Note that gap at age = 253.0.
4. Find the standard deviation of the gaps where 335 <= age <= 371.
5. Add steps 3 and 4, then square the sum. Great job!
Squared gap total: 0.1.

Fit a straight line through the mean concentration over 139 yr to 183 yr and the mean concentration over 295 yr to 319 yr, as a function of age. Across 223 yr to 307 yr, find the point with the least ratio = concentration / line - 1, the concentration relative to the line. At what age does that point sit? 225.0 yr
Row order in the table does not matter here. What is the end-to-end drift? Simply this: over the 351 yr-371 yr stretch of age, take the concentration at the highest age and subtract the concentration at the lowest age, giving -0.23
